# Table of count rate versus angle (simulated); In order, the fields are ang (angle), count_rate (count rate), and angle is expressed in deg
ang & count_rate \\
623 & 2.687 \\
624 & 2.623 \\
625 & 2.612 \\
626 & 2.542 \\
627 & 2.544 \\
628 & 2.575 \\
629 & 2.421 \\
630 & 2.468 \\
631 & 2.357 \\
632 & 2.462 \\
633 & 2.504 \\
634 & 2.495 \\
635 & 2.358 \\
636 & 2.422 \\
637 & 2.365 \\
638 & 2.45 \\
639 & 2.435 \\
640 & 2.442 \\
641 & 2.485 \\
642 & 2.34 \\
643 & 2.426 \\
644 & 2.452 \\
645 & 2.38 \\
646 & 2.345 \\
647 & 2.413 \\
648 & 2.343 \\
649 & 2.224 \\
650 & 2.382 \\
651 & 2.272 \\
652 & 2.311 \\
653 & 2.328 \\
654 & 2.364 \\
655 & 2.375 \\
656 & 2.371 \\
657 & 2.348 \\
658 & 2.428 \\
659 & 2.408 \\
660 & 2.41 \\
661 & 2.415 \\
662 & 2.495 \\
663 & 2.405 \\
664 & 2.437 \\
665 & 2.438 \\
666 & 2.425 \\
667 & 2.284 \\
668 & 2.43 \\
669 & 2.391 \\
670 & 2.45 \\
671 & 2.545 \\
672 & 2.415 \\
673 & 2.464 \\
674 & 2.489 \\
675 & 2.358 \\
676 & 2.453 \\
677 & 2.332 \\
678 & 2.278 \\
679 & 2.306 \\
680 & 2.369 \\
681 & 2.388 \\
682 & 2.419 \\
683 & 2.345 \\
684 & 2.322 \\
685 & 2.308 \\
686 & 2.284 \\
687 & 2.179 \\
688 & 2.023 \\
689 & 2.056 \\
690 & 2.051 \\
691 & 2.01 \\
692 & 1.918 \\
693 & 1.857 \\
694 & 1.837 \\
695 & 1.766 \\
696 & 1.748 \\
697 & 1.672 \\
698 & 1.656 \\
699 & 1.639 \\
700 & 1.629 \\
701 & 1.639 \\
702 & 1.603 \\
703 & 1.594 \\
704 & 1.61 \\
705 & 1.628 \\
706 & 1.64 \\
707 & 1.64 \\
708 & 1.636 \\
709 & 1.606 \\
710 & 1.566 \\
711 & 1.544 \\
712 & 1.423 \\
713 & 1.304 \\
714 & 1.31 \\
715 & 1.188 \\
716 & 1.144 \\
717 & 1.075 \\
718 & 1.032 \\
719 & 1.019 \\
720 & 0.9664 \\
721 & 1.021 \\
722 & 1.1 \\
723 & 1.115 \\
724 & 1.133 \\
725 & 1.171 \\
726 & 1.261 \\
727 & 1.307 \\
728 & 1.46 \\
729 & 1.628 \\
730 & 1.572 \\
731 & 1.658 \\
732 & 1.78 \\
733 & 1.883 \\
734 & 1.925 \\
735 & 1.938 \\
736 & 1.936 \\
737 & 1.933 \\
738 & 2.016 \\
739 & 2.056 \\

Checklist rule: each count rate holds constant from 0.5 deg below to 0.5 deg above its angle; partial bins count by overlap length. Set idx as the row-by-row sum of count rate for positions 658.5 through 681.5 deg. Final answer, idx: 55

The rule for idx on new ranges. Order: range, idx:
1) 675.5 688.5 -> 30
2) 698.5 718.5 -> 29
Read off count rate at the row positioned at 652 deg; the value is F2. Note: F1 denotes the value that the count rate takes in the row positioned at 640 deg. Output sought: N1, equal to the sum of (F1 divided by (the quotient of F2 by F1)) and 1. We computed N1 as 3.6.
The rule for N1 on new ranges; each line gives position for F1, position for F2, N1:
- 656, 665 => 3.3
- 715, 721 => 2.4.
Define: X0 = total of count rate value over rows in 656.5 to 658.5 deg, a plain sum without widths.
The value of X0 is 4.78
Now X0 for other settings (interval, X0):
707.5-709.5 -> 3.24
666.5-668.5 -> 4.71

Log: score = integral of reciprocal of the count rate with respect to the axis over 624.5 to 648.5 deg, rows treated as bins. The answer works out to 10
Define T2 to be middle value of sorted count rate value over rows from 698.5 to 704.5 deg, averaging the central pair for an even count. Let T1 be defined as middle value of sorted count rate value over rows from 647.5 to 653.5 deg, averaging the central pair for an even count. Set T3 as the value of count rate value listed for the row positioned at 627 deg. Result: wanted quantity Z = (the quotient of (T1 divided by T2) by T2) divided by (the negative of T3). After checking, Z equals -0.3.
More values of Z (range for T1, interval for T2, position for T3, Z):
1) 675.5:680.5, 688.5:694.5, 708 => -0.4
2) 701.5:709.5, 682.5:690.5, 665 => -0.1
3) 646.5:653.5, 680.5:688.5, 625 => -0.2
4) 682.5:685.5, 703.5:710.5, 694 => -0.5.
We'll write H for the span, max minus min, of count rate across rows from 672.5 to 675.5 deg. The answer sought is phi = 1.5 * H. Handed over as 0.20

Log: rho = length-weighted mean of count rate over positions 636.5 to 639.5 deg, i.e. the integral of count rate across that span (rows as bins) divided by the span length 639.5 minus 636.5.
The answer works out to 2.4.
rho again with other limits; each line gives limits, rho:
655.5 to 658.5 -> 2.4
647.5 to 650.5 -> 2.3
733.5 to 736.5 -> 1.9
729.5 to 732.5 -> 1.7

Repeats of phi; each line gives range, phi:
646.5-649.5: 0.28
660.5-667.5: 0.32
